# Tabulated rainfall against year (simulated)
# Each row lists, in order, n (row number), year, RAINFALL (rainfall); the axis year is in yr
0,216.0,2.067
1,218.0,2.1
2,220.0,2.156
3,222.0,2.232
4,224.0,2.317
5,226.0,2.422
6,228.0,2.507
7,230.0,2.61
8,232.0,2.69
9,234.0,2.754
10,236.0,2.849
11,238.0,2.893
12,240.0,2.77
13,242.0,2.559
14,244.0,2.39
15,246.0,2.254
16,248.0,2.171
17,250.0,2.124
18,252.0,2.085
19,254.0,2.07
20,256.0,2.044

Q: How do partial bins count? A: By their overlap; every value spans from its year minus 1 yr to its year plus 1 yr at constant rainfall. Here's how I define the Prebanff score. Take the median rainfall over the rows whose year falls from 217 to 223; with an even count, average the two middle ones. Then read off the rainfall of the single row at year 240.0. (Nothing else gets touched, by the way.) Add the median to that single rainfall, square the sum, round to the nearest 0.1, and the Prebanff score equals 24.3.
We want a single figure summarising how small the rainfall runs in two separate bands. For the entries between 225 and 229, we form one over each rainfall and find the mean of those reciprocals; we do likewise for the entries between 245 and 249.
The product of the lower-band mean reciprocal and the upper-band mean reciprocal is 0.184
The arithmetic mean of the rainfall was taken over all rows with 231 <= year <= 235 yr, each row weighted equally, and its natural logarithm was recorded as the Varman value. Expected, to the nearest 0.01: 1.00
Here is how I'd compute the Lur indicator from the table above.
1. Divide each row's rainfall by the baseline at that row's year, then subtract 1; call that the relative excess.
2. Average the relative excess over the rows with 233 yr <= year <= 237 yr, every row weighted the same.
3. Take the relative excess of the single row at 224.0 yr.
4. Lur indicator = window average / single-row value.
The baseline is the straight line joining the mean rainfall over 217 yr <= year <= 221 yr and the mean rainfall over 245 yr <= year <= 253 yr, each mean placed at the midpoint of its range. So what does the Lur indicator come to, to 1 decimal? 3.6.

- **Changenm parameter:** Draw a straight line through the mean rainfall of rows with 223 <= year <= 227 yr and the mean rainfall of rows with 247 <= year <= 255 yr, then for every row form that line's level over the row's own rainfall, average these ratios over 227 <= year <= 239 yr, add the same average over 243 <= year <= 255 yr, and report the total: 1.82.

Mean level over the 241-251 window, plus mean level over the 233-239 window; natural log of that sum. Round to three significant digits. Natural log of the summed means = 1.64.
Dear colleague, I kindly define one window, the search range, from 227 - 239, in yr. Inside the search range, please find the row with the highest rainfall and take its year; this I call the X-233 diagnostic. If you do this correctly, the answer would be 238.0 yr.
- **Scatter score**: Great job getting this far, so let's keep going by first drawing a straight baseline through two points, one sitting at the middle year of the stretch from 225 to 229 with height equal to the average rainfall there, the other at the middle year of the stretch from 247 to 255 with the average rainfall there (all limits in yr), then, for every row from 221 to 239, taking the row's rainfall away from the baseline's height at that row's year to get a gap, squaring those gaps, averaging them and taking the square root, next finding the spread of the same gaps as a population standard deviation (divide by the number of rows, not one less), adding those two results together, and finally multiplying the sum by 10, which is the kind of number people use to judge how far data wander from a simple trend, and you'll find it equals 6.3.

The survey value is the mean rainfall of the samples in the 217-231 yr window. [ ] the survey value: 2.33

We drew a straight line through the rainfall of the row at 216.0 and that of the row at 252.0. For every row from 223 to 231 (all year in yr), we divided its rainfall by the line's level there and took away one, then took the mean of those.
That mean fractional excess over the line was 0.19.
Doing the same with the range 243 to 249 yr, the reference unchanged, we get 0.09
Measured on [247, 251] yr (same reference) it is 0.03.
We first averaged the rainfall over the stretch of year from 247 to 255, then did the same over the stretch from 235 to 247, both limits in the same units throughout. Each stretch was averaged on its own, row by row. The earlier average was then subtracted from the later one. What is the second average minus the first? 0.5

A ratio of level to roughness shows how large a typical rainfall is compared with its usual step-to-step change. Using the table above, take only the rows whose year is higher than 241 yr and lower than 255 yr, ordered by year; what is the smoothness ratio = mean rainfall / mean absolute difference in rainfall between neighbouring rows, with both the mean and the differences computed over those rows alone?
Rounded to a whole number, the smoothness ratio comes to 27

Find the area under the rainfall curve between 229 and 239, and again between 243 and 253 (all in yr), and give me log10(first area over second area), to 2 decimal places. 0.10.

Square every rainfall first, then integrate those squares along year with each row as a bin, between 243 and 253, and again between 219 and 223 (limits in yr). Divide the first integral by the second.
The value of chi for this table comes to 2.5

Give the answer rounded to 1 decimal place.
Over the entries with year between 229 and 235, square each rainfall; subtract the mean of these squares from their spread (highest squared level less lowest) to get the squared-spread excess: -6.4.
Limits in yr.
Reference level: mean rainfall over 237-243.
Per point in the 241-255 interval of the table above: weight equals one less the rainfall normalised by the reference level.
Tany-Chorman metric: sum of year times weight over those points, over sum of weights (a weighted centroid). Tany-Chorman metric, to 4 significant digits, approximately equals 249.2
